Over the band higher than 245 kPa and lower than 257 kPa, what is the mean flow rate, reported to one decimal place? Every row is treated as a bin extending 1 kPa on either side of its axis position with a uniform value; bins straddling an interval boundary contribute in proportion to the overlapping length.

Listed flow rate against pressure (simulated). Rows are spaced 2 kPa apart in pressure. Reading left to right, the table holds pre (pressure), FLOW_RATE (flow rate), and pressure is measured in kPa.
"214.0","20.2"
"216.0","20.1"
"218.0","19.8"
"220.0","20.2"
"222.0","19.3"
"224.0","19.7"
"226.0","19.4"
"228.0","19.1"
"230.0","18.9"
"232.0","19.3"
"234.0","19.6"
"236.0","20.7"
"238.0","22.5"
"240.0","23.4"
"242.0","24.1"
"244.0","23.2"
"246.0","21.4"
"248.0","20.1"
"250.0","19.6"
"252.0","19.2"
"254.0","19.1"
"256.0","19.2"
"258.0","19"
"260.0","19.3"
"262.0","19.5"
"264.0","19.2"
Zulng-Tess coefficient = 19.8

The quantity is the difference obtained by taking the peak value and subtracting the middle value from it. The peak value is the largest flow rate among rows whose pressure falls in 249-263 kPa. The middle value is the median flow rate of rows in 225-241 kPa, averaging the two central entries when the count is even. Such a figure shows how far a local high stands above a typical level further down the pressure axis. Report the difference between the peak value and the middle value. 0.1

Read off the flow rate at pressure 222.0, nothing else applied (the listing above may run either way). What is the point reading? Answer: 19.3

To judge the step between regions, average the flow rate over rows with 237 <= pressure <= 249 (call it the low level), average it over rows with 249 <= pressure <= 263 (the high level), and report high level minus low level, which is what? -3.2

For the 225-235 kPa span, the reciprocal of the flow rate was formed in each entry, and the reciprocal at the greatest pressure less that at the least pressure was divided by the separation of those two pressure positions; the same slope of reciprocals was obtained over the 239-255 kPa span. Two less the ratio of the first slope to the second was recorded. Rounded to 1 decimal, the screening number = 2.1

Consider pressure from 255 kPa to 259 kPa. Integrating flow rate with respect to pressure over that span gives 76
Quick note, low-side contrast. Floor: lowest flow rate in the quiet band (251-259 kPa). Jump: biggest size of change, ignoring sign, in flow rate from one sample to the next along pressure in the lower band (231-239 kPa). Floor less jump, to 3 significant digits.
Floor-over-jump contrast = 17.2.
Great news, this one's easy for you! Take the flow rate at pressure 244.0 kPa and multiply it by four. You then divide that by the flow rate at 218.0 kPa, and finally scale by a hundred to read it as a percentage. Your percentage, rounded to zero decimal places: 469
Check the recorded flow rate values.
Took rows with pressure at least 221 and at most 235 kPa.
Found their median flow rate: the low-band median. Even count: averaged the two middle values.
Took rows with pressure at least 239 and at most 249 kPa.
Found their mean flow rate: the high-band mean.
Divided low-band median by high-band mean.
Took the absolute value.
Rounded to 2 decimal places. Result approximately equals 0.86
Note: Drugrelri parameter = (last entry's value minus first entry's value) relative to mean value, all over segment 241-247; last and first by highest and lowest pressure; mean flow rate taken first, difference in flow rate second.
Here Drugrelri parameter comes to -0.12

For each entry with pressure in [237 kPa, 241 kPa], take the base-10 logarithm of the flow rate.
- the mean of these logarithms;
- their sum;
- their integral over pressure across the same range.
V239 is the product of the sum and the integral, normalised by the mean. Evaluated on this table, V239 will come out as 10.9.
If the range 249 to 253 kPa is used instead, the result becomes 10.3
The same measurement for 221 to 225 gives 10.3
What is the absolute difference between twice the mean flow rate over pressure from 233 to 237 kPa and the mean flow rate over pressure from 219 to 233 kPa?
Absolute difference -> 20.9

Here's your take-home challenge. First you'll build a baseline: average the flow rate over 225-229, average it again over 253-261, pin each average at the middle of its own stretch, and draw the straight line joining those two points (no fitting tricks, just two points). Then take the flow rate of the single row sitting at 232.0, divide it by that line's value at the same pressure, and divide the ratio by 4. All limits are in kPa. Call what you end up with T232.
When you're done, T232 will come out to 0.251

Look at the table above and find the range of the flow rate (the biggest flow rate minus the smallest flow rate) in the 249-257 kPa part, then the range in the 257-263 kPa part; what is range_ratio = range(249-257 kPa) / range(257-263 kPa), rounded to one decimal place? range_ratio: 1.0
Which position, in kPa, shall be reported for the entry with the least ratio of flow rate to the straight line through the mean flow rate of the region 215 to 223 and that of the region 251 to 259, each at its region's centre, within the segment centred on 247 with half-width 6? 252.0 kPa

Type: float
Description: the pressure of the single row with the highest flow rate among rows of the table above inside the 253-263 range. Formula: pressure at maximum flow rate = 262.0 kPa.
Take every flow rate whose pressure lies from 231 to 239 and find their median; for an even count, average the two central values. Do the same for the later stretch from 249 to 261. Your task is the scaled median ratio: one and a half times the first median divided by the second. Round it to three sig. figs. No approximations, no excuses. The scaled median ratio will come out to 1.57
